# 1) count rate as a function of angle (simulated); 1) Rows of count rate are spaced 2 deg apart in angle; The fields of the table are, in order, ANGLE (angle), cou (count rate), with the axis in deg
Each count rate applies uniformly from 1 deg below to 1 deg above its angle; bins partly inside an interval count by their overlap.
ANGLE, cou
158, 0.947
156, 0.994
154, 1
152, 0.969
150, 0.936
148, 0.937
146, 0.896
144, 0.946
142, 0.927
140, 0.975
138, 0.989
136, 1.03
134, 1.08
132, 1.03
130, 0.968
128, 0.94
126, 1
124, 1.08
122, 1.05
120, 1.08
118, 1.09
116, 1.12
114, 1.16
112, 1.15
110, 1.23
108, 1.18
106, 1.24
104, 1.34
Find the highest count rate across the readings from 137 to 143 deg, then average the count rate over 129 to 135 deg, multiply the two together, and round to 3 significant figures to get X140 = 1.01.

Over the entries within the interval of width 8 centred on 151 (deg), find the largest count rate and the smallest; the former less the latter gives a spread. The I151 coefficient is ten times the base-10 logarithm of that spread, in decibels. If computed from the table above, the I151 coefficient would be -11.9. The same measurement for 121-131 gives -8.5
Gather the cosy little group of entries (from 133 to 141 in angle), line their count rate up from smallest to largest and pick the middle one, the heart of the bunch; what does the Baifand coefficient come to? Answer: 1.01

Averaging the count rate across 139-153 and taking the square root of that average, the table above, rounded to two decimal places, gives 0.97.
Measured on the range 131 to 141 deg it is 1.01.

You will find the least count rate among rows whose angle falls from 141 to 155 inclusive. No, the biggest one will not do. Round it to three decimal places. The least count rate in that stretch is 0.896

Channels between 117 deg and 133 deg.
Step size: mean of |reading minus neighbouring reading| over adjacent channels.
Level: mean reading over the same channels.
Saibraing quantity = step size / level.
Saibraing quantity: 0.042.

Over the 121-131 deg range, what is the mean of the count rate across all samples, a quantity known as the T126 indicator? 1.01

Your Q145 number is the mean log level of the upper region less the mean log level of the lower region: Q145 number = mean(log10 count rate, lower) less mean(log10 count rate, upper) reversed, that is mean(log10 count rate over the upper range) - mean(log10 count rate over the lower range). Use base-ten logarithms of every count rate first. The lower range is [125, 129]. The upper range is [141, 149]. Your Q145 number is -0.020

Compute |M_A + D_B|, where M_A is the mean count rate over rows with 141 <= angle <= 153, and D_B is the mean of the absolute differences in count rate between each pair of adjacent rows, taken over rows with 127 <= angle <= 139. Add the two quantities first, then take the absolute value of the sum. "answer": 0.981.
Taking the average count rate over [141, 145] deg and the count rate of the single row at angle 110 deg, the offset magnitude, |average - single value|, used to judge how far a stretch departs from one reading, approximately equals 0.29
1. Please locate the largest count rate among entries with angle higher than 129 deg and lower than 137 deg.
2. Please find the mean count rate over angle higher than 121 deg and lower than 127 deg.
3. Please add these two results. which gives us 2.12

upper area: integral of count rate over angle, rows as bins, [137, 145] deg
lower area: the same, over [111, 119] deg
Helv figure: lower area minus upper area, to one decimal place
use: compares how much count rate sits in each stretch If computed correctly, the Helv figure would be 1.4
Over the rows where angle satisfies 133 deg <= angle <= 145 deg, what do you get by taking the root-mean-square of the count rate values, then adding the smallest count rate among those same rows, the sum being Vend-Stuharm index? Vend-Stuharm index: 1.92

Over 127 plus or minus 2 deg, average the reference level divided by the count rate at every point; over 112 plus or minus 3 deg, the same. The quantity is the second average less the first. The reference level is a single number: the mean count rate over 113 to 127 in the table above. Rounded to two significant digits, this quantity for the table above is -0.20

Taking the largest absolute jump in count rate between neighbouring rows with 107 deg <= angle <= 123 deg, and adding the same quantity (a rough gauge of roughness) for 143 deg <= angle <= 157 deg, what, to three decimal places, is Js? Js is 0.130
